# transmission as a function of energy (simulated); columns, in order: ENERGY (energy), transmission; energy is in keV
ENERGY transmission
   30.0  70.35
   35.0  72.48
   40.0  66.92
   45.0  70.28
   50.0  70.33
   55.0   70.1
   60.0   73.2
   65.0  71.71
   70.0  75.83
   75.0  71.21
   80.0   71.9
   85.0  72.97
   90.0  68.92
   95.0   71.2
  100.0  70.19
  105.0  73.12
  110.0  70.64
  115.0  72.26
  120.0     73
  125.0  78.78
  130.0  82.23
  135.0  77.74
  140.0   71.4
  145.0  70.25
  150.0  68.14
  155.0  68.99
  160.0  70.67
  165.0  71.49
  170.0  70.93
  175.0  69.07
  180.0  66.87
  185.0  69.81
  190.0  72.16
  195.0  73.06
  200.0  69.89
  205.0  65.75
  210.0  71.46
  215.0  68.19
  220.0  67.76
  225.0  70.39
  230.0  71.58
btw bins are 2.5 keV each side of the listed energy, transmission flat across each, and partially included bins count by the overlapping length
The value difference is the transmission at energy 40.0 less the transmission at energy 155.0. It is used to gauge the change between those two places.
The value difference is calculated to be -2.1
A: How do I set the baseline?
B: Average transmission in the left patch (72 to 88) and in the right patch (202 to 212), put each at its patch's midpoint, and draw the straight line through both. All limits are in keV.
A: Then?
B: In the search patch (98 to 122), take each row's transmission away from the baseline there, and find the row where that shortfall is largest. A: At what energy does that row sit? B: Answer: 100.0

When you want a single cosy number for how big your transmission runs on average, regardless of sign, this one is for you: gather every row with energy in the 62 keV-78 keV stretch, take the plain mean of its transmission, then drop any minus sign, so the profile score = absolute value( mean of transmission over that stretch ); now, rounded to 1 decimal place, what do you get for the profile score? 72.9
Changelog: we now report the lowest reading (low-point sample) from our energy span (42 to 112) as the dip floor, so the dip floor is 68.92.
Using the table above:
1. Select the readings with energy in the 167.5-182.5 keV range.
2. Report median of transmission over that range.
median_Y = 69.1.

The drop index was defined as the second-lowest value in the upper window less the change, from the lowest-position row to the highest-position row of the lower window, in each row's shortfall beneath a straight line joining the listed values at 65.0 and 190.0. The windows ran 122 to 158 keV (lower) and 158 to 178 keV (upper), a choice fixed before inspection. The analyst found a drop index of 61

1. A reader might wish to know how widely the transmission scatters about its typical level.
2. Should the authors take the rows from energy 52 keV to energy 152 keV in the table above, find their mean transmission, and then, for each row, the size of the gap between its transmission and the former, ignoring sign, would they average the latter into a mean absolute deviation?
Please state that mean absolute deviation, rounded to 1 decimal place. 2.5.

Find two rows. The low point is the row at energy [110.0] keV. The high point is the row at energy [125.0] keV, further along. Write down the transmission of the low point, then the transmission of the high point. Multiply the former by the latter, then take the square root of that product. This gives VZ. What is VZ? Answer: 75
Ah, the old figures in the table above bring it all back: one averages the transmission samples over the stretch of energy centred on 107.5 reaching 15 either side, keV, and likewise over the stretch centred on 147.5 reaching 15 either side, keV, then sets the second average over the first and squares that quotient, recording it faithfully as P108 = 0.985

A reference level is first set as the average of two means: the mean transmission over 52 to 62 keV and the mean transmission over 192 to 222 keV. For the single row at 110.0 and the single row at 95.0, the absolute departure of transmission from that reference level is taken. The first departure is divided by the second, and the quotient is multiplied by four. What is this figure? 1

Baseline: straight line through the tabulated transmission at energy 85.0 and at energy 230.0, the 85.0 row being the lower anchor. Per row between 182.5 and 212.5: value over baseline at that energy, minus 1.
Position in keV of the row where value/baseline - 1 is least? 205.0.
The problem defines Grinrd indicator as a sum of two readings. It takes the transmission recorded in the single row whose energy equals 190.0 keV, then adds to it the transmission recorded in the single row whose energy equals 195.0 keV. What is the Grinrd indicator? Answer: 145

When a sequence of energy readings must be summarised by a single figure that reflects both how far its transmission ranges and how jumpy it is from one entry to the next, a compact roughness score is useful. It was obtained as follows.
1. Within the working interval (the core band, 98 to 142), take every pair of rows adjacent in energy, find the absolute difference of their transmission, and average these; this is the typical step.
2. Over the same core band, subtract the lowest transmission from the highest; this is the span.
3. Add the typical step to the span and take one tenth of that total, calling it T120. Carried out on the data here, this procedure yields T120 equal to 1.6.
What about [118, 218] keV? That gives 1.9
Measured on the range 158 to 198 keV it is 0.8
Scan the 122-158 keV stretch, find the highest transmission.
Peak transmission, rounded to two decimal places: 82.23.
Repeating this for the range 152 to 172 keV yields 71.49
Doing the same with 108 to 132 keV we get 82.23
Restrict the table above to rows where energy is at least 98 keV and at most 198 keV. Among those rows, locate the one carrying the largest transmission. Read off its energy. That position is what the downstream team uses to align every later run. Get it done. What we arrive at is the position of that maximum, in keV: 130.0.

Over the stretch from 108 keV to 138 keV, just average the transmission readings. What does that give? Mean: 75.8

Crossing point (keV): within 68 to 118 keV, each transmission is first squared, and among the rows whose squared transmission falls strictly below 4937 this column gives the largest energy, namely 100.0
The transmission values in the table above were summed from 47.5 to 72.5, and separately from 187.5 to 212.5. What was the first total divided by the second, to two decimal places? 1.03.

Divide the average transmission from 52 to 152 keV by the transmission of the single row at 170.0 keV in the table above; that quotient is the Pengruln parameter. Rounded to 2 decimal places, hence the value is 1.03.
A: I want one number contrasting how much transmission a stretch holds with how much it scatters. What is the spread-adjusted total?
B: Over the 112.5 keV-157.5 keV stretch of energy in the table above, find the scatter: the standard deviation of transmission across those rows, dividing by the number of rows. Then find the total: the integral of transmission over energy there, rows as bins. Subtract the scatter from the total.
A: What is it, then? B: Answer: 3309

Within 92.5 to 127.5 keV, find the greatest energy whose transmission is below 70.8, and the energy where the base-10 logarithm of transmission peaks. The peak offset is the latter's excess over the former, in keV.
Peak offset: 15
